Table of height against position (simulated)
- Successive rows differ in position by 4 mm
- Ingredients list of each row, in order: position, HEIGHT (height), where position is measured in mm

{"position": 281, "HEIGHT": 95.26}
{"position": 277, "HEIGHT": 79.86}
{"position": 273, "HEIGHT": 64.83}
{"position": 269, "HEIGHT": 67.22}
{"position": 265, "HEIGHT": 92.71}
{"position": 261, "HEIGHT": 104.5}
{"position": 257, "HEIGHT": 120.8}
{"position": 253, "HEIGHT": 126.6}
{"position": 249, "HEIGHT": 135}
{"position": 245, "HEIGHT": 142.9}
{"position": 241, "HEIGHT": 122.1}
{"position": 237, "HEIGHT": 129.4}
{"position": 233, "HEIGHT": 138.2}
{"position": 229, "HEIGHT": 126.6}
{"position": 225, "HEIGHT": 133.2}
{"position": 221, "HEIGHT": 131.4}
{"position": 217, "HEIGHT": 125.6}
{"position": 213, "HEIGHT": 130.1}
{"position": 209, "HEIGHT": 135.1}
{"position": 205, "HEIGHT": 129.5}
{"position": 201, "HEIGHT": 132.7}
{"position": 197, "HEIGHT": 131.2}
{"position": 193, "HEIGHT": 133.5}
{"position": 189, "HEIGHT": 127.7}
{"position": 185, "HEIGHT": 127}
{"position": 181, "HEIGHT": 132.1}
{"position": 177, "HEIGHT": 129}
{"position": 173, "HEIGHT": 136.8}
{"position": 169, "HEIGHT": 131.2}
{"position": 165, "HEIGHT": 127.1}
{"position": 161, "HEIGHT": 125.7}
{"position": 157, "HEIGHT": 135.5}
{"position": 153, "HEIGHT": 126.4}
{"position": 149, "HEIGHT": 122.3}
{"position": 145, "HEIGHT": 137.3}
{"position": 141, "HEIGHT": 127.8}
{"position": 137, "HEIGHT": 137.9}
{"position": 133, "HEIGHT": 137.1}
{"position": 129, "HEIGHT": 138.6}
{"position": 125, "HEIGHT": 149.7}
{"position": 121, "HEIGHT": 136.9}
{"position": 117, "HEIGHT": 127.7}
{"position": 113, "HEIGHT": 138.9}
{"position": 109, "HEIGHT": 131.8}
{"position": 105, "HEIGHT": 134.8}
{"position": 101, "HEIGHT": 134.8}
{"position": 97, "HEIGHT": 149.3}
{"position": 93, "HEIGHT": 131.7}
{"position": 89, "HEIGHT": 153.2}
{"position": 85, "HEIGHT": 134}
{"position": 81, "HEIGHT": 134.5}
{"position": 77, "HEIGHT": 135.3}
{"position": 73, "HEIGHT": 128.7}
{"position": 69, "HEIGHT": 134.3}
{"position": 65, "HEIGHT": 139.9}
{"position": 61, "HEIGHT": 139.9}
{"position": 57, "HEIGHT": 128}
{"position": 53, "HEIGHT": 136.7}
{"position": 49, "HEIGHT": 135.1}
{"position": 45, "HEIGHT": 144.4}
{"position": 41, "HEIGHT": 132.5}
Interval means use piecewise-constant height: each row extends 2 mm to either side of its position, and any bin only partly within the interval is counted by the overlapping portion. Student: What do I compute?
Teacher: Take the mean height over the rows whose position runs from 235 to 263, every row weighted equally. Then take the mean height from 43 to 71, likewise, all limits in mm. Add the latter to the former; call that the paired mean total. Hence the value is 263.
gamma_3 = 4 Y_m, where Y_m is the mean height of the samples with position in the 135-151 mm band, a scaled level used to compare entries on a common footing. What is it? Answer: 525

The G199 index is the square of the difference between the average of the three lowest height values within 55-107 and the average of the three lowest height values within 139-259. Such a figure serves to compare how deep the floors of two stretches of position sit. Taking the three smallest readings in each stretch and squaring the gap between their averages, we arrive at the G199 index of 60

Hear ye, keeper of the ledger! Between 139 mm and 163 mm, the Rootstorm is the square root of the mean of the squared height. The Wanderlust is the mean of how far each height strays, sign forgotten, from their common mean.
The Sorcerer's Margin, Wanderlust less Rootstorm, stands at -124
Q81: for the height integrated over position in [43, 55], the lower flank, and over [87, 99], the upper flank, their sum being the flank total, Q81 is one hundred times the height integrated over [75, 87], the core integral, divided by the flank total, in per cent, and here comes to 47.5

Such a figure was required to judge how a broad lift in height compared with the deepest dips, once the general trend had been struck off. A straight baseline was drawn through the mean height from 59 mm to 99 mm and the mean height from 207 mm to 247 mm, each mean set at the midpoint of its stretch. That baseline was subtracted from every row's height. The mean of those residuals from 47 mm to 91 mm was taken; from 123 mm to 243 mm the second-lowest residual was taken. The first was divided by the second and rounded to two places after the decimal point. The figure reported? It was 0.25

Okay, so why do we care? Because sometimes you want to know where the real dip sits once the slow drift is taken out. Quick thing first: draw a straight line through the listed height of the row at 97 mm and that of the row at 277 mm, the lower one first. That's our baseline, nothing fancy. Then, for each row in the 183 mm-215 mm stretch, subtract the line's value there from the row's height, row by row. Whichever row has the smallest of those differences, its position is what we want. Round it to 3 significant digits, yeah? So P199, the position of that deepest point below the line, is 185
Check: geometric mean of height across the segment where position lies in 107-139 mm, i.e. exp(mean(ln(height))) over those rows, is 137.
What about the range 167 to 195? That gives 131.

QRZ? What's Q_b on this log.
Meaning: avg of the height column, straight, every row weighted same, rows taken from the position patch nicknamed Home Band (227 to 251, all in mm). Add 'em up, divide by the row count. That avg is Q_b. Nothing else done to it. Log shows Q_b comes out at 132.4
